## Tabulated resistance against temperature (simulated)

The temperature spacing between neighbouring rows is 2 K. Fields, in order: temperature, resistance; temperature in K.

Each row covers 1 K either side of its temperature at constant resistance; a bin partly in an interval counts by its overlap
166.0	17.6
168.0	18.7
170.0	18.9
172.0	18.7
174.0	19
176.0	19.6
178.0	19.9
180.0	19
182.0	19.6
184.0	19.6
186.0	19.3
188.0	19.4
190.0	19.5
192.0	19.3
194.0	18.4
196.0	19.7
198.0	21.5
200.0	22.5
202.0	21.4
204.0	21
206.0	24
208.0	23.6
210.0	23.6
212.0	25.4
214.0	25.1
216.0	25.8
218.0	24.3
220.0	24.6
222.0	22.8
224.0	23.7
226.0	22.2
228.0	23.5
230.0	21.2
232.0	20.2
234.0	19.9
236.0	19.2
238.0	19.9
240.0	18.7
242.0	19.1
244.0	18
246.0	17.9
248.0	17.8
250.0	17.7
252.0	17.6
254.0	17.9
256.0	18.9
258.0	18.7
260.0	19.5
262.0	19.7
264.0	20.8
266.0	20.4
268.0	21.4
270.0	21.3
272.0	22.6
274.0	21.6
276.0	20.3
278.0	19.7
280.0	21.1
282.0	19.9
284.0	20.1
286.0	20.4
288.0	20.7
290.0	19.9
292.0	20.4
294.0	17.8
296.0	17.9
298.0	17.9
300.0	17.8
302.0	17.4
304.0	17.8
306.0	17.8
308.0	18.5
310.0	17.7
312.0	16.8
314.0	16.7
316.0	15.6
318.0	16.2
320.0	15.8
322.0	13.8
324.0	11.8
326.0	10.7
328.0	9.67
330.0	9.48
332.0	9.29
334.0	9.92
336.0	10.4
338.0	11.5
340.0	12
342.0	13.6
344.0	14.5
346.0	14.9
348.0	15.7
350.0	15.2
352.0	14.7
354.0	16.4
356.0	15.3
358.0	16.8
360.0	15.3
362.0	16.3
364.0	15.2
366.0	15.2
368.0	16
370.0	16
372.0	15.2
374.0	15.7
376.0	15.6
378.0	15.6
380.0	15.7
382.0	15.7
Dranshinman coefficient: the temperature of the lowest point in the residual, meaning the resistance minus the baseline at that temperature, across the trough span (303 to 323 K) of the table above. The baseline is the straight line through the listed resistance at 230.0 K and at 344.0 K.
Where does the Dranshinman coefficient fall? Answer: 322.0 K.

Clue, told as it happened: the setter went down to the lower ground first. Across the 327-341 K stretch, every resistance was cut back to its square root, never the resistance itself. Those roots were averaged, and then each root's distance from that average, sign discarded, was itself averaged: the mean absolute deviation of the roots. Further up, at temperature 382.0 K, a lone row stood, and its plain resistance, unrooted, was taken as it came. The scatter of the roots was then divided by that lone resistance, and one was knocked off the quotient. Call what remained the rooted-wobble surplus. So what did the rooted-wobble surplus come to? -0.992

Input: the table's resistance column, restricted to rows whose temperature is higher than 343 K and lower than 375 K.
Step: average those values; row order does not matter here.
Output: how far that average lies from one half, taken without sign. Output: 15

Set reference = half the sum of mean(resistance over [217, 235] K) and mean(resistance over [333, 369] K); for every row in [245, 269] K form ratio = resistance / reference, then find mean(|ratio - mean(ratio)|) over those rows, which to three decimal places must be 0.060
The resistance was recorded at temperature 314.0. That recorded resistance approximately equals 16.7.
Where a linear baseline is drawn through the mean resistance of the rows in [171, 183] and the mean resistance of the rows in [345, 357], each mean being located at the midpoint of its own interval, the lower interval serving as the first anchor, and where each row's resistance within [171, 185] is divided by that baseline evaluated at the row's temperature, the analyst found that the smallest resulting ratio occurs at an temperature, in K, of 172.0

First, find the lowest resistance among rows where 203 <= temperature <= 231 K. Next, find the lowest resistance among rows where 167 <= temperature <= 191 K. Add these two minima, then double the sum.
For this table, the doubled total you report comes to 79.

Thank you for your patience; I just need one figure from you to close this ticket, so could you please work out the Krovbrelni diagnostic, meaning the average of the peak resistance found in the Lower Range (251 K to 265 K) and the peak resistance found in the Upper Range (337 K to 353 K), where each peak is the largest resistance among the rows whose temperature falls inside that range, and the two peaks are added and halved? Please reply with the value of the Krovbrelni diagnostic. 18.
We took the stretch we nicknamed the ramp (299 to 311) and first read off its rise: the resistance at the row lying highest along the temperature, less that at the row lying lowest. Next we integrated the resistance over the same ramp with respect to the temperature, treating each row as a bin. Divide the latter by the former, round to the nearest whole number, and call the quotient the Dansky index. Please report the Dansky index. -2140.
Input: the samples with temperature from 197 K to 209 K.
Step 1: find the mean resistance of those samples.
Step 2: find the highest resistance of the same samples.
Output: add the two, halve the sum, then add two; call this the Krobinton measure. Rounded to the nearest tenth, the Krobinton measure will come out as 25.2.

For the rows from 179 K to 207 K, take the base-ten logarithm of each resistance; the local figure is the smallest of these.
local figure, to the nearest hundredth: 1.26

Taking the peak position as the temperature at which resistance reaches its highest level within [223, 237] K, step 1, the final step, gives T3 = 224.0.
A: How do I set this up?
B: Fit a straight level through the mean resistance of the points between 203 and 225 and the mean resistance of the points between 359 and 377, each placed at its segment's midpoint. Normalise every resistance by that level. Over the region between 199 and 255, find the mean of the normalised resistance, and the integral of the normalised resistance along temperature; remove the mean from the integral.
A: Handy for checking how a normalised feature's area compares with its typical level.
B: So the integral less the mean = 50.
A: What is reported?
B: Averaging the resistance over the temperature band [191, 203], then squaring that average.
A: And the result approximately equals 419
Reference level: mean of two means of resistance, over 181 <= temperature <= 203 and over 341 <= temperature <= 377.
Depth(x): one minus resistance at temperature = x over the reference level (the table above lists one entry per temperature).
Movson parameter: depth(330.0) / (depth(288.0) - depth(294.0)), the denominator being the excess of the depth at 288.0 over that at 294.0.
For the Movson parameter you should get -2.8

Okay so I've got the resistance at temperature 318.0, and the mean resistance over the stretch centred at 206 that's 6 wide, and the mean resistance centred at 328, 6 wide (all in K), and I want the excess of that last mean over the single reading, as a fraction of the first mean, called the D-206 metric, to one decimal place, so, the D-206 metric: -0.3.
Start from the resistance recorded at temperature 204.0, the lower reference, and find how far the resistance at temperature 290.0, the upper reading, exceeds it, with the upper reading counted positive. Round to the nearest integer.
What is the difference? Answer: -1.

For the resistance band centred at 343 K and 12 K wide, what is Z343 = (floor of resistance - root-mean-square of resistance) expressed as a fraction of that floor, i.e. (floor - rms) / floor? -0.20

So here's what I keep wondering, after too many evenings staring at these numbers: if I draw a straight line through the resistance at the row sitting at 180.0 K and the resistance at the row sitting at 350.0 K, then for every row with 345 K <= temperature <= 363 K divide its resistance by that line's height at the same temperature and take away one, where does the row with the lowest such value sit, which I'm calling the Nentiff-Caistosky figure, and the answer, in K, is 352.0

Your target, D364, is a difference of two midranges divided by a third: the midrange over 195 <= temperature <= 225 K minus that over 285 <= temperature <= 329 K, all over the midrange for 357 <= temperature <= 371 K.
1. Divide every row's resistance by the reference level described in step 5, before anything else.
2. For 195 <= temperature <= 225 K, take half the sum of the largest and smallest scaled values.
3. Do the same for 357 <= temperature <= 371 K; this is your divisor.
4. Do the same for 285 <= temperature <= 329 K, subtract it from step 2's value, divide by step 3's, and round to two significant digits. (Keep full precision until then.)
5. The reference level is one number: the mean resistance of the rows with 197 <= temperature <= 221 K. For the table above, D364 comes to 0.47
